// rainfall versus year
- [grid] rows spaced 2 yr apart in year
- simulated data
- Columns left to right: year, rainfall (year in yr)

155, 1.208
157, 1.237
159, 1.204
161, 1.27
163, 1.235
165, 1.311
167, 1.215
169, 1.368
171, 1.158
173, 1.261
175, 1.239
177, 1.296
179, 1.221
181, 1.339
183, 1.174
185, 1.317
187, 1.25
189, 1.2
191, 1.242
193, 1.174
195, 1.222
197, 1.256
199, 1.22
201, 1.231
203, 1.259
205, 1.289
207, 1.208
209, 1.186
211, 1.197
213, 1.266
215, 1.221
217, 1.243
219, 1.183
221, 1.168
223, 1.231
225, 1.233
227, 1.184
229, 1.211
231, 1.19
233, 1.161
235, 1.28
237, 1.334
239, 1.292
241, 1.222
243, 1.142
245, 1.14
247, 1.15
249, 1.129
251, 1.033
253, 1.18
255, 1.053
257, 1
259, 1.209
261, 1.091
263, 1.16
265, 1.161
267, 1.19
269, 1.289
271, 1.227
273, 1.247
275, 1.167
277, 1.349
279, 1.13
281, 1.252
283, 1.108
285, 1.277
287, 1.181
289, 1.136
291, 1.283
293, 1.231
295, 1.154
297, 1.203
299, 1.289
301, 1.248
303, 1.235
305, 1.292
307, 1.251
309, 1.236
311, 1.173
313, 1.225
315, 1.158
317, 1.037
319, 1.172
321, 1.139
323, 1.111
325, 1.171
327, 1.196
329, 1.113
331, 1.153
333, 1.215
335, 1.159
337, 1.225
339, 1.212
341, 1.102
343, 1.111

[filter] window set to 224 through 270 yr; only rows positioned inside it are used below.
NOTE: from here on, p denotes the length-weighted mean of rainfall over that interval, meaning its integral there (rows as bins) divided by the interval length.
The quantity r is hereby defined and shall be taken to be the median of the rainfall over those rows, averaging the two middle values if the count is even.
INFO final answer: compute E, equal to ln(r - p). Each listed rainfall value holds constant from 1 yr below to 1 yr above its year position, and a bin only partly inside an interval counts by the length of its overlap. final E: -5.4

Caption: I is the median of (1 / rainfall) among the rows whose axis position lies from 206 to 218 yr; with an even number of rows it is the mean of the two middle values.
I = 0.82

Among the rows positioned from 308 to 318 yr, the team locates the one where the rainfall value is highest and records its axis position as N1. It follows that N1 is 309 yr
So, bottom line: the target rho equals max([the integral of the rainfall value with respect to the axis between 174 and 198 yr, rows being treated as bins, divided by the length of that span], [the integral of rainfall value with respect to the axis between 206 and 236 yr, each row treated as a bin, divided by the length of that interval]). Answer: 1.24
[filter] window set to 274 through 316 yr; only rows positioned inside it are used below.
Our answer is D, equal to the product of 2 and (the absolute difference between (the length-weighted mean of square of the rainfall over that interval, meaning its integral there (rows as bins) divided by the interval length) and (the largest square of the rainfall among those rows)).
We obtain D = 0.7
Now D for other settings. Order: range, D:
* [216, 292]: 0.8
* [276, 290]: 0.7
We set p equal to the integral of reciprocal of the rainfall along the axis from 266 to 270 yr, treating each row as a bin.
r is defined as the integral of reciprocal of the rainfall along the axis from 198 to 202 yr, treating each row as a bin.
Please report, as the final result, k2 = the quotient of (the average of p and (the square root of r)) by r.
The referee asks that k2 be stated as 0.77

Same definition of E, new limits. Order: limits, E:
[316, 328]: -4.1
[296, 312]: -6.8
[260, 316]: -4.3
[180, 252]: -5.4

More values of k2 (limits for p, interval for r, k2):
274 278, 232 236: 0.76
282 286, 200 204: 0.80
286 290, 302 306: 0.83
